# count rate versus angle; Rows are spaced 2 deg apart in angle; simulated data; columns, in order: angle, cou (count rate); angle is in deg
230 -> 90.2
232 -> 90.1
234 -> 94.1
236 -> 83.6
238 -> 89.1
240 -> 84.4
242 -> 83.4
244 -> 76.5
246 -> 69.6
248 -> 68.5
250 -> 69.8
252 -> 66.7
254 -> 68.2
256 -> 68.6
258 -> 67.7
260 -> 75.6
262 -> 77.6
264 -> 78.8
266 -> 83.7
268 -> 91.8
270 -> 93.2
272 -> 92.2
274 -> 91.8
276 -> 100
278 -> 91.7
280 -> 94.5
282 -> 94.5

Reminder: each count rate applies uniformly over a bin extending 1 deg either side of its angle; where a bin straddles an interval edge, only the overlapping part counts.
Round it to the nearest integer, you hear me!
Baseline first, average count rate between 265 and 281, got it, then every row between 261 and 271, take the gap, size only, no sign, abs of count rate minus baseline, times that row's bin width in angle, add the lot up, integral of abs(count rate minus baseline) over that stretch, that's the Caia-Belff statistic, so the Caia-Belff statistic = 77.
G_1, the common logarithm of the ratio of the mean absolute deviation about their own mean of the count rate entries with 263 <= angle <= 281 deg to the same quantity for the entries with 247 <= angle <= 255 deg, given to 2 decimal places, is 0.70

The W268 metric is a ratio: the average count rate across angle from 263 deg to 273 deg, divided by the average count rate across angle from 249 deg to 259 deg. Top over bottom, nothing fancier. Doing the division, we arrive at 1.29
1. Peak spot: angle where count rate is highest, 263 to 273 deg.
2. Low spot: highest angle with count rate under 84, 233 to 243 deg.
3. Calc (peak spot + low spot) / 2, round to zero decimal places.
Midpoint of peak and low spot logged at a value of 256 deg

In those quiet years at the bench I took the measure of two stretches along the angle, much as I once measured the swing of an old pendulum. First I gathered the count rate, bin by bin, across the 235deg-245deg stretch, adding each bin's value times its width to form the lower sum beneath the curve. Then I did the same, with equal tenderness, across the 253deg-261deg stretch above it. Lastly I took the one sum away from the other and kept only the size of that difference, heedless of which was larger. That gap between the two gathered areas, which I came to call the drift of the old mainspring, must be 274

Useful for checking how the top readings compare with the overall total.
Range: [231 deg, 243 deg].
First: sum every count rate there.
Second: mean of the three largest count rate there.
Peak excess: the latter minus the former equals -434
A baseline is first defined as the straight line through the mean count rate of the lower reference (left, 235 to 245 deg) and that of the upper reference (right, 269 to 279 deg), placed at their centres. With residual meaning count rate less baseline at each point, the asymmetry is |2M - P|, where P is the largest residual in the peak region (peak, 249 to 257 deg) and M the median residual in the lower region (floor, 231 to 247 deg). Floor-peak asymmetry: 19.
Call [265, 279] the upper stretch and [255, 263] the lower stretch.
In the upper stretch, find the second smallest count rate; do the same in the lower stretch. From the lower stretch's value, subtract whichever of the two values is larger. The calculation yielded -23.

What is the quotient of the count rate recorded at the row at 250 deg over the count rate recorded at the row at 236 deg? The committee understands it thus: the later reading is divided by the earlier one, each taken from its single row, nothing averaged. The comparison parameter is 0.83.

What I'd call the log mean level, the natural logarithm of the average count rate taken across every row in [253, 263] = 4.27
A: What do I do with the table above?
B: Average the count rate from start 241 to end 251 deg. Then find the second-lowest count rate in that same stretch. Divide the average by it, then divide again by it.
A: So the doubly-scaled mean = 0.0152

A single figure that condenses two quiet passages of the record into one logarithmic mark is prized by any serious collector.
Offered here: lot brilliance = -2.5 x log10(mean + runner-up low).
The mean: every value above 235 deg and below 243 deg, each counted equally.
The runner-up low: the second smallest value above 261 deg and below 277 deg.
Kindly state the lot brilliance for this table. -5.54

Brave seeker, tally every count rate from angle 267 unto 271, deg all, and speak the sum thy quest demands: 185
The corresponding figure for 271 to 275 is 184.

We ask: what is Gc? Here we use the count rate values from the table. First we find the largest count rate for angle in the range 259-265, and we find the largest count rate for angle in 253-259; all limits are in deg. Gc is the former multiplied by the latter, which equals 5406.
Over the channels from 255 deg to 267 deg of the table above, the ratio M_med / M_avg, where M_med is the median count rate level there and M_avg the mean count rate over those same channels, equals 1.017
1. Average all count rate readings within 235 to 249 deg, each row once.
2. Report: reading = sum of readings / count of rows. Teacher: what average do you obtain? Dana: 79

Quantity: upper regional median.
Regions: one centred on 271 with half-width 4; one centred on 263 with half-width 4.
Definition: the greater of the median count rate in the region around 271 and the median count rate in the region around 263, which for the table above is 92.0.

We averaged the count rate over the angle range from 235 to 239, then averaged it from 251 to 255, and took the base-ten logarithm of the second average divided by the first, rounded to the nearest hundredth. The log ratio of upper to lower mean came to -0.11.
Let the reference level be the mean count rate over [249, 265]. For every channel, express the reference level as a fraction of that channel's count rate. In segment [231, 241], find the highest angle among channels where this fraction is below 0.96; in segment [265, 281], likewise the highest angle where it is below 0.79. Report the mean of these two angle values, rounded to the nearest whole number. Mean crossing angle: 260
